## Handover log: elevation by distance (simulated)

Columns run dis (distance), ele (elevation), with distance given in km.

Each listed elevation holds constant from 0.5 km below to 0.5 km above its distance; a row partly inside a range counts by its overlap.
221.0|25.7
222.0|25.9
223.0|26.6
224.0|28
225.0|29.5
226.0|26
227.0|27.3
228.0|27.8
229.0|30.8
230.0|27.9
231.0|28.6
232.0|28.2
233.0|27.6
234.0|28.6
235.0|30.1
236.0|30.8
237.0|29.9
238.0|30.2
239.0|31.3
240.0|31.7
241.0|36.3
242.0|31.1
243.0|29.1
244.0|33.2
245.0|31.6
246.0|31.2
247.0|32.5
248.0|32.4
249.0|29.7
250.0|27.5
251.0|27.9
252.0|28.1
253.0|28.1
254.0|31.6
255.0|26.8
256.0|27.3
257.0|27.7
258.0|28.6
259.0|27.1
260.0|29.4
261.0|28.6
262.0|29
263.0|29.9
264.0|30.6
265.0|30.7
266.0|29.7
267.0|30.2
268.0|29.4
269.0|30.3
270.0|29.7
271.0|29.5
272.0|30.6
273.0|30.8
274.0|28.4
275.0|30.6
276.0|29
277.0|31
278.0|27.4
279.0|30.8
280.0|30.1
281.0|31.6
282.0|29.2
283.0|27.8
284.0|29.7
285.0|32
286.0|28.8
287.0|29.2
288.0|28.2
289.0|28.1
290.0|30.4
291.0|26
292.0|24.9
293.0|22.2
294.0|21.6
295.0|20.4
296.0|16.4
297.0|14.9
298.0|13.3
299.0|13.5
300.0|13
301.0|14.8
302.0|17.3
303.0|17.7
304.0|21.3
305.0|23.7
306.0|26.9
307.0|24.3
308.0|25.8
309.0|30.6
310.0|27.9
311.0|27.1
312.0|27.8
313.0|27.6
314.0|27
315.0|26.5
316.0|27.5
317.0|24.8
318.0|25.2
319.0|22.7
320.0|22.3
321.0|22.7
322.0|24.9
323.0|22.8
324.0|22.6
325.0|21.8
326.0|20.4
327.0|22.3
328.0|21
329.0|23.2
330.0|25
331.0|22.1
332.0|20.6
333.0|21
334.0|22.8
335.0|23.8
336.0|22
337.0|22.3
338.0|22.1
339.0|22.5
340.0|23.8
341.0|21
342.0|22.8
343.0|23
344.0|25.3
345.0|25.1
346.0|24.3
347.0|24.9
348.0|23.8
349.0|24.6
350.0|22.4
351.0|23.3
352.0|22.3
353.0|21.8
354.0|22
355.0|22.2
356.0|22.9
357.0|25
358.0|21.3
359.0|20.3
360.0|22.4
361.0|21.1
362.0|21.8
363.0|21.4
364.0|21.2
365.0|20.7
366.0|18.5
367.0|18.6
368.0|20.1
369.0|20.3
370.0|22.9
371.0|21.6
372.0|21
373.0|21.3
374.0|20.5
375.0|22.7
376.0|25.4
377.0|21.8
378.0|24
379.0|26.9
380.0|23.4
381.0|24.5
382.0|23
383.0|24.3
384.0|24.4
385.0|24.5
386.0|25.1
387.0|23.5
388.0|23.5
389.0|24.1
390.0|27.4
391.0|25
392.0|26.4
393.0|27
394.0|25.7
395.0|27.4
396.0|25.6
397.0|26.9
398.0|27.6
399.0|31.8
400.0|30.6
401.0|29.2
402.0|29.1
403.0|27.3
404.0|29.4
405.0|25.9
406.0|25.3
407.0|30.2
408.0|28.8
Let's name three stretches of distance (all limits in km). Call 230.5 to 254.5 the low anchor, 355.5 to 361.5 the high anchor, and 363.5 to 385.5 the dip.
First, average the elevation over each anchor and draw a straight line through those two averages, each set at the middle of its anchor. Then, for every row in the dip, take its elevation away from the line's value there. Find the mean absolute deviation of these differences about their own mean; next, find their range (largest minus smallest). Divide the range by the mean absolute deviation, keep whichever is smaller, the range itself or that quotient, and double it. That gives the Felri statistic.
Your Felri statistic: 8.6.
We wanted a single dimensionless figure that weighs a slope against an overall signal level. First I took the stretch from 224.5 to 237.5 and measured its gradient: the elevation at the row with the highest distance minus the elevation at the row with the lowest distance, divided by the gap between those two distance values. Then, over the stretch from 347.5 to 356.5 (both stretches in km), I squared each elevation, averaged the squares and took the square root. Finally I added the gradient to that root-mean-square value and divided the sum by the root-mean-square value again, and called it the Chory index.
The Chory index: 1.001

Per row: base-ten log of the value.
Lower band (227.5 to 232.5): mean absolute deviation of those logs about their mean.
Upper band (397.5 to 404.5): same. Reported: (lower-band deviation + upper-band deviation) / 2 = 0.015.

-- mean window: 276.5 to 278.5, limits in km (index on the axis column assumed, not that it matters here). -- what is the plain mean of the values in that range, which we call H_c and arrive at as 29.2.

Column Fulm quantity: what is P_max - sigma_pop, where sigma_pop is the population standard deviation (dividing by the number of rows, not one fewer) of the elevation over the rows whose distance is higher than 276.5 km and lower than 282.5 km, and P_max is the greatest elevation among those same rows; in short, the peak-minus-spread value 30.2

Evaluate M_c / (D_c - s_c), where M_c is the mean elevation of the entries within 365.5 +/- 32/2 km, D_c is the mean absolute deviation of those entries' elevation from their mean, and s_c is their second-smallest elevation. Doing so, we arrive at -1.28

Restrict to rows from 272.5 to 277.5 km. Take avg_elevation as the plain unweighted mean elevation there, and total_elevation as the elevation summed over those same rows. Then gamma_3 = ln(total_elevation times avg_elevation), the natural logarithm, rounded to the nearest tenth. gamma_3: 8.4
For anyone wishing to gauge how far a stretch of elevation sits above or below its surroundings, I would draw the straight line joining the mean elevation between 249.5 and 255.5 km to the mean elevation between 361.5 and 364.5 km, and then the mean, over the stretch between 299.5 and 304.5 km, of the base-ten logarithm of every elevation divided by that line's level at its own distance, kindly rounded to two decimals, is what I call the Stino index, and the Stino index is -0.18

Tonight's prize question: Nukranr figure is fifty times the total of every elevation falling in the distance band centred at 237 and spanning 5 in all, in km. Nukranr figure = 7615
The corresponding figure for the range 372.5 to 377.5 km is 5585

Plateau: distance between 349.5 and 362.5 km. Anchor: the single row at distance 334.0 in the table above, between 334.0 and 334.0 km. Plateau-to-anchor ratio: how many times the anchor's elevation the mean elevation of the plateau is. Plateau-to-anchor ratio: 0.97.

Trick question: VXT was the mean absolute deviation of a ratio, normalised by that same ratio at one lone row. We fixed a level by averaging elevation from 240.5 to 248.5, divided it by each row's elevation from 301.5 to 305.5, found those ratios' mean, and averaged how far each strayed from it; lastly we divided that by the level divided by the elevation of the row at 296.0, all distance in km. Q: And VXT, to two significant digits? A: 0.10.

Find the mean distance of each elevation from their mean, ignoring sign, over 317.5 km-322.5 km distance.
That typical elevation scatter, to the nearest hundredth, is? 1.19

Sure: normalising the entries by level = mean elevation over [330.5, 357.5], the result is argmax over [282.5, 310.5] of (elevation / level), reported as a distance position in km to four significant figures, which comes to 285.0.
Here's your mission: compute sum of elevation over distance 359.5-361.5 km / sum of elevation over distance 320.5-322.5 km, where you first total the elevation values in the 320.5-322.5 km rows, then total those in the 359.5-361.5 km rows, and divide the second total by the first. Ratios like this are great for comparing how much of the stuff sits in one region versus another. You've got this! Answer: 0.91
